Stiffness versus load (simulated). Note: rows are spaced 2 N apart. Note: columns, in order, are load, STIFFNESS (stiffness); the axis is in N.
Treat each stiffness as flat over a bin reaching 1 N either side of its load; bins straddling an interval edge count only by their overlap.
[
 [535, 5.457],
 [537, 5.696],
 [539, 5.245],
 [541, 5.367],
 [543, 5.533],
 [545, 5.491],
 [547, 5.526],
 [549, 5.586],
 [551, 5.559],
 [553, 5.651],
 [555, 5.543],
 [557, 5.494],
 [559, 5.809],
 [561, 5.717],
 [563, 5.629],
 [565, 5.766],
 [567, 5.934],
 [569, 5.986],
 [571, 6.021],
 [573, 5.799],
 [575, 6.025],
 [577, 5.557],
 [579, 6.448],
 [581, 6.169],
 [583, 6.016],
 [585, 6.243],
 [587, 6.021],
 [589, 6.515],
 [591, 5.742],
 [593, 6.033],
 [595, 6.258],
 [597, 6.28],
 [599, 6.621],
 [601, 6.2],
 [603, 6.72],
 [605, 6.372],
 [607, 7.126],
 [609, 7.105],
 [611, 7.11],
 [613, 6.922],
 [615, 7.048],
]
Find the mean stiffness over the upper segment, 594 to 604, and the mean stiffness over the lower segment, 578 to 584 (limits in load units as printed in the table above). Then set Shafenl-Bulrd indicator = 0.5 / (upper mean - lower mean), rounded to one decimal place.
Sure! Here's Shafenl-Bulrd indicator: 2.4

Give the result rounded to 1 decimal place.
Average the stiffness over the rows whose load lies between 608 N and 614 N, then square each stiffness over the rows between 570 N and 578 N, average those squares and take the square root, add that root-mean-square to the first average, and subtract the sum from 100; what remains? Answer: 87.1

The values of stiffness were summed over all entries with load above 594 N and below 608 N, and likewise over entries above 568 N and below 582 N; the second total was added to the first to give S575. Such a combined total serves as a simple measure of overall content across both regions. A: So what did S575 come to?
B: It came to 88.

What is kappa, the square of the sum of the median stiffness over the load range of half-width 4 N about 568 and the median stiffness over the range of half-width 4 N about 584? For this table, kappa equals 145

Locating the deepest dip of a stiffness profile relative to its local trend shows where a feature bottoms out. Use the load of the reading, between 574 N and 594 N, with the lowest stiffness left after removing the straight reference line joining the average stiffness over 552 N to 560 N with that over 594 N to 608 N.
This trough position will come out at 591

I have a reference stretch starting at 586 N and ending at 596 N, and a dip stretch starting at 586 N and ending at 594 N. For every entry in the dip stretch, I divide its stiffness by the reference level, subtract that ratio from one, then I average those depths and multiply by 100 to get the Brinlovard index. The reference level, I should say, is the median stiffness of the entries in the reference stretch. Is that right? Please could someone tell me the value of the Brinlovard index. -1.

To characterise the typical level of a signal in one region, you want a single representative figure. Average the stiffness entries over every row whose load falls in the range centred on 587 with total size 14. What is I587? 6.1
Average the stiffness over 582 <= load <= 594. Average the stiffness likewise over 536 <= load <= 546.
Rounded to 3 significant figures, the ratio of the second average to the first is 0.897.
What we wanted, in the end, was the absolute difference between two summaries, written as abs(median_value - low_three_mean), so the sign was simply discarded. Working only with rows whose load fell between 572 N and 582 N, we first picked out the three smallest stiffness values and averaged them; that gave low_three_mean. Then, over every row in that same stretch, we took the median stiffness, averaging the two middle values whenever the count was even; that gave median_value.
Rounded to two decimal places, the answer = 0.23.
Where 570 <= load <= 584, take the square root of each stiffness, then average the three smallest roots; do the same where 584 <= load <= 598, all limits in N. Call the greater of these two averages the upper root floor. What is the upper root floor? 2.44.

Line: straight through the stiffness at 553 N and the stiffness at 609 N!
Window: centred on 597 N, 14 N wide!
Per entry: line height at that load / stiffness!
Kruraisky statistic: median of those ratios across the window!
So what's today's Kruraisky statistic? 1.08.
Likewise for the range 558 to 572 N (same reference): 1.02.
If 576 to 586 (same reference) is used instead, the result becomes 1.04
